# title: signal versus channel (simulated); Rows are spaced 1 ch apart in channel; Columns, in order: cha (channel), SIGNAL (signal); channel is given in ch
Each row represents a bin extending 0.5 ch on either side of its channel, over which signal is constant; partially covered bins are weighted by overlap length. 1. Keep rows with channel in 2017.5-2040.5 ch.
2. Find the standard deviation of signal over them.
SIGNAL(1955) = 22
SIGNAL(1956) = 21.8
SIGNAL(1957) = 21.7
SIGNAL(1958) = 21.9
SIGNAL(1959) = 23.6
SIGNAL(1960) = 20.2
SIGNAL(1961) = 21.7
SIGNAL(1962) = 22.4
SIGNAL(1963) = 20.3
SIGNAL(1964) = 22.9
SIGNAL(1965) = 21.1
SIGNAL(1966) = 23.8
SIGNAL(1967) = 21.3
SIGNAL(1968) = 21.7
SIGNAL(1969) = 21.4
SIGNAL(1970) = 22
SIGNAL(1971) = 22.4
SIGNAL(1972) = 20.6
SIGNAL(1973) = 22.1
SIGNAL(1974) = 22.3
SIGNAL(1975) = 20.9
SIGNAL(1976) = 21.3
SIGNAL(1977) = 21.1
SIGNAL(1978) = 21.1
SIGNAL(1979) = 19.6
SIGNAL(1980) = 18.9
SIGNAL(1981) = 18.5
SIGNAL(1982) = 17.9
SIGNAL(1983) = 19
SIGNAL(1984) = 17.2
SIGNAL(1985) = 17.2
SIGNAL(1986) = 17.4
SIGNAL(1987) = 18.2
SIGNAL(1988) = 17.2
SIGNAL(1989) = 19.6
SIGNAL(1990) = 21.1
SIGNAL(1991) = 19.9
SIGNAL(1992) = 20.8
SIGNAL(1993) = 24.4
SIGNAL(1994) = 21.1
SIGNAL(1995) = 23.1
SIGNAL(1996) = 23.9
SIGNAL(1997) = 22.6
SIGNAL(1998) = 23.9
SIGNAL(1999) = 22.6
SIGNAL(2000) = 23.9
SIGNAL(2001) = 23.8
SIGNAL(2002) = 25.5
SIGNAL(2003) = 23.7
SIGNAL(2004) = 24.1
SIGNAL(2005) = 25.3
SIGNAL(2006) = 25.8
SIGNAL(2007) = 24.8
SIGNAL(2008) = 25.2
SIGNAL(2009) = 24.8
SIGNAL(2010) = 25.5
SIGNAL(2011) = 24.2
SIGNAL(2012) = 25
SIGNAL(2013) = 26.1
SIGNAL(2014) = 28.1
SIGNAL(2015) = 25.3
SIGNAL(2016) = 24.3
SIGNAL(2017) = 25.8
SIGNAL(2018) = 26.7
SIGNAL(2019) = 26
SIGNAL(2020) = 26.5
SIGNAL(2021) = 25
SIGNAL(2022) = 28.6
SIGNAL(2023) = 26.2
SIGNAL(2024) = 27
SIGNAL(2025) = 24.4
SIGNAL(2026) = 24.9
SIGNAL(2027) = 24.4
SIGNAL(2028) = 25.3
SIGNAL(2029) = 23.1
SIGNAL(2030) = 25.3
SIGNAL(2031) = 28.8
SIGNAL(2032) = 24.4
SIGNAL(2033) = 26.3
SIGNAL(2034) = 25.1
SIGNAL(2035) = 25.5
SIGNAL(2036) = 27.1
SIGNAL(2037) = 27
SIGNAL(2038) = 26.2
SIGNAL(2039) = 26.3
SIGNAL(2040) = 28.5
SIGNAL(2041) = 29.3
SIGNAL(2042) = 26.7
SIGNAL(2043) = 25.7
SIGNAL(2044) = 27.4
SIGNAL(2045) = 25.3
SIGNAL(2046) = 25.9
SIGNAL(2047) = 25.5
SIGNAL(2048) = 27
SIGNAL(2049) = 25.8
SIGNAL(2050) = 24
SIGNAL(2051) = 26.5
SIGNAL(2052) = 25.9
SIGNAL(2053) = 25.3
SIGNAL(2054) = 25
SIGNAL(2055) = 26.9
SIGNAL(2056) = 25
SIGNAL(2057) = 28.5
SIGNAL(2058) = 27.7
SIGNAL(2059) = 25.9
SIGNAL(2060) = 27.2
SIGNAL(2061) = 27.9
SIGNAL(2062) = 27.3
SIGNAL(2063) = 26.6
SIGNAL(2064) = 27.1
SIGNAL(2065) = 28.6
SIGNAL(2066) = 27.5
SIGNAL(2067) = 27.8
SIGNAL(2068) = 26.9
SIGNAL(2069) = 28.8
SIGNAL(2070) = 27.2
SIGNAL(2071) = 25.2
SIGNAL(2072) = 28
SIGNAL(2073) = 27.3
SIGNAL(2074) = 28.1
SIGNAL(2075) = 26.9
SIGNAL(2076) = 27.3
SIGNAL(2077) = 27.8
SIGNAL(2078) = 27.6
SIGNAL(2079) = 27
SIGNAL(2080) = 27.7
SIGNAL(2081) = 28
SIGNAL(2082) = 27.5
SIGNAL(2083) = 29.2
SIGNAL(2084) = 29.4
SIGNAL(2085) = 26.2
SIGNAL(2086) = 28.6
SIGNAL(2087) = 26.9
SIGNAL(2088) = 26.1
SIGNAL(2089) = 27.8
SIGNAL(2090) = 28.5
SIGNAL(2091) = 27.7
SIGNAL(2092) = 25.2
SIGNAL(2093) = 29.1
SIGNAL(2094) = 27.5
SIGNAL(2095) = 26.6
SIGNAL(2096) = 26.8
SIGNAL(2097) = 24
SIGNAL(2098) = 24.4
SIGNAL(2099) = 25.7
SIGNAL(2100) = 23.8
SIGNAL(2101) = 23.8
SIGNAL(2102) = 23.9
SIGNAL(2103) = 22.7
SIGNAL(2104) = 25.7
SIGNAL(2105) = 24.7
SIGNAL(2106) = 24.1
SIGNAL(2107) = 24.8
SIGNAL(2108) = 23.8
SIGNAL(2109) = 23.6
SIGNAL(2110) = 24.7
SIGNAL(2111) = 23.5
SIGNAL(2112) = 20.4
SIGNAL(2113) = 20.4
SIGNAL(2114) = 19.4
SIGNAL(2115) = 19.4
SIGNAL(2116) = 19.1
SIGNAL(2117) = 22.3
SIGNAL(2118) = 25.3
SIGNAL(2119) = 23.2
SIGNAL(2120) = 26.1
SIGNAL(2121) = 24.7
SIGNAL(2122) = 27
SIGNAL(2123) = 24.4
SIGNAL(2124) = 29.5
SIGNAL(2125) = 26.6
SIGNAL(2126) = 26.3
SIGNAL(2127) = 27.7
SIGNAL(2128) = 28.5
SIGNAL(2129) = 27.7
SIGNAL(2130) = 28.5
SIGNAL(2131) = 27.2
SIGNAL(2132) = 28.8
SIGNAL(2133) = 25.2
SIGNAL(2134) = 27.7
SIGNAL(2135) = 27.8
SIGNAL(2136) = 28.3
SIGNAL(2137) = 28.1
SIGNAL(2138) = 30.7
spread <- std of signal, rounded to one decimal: 1.4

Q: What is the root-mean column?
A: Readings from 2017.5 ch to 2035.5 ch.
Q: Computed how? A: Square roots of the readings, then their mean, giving 5.07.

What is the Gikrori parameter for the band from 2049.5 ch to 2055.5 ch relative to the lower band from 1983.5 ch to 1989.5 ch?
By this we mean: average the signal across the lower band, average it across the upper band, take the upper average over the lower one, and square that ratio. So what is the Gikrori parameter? 2.07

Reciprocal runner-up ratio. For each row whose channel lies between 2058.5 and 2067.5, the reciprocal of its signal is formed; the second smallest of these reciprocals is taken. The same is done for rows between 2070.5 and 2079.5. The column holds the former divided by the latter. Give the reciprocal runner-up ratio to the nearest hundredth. 1.00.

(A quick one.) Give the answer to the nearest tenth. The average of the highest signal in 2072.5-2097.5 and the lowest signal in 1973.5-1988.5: 23.3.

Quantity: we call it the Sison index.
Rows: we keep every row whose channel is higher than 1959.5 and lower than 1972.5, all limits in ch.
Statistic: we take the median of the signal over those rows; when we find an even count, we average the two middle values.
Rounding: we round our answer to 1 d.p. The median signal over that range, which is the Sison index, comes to 21.7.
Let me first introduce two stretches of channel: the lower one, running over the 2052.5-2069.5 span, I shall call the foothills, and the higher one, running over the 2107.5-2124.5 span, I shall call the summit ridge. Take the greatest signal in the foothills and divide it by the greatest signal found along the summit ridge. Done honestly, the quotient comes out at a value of 0.98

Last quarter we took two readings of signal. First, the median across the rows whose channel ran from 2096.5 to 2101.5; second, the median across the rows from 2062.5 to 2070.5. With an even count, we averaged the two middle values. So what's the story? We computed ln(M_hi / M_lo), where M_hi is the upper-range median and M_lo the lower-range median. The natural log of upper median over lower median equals -0.13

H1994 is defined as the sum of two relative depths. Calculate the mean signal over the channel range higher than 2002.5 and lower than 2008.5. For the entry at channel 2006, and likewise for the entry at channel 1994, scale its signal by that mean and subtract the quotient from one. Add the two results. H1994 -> 0.11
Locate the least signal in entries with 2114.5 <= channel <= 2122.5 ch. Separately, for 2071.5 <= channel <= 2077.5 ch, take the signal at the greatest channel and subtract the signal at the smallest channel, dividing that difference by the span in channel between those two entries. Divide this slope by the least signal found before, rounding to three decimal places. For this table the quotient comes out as -0.002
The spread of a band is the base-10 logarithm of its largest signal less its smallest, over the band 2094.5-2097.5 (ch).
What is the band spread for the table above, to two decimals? 0.45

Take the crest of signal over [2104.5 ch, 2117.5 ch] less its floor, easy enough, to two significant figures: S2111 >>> 5.7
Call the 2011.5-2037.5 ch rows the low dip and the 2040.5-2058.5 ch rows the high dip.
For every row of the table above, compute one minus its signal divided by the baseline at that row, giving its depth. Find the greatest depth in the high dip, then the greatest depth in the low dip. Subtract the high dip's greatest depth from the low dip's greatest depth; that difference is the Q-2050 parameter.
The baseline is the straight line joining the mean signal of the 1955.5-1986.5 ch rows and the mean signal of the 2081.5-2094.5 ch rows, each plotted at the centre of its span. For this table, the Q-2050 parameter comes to -0.011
